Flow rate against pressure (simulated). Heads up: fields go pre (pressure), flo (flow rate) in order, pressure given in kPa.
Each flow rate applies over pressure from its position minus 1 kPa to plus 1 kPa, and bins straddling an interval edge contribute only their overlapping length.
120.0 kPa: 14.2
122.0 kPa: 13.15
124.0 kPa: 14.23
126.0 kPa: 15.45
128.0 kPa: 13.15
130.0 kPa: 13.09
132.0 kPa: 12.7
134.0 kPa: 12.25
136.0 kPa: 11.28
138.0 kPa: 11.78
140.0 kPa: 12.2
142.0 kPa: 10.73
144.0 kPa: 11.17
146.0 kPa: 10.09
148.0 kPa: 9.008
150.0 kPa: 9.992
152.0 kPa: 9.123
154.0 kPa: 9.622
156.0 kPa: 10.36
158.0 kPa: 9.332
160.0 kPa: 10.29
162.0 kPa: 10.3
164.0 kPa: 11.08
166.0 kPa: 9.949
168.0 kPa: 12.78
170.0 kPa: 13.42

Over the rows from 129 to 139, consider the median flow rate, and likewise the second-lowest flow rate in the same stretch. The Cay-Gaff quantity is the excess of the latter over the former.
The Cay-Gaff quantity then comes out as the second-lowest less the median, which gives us -0.47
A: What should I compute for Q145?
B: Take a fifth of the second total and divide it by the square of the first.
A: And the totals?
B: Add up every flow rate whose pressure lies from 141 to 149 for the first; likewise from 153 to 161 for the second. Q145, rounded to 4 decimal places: 0.0047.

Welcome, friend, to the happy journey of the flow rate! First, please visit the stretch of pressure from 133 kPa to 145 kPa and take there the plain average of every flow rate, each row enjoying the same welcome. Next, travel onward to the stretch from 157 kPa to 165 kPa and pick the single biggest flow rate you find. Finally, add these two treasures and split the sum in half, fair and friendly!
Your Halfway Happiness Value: 11.3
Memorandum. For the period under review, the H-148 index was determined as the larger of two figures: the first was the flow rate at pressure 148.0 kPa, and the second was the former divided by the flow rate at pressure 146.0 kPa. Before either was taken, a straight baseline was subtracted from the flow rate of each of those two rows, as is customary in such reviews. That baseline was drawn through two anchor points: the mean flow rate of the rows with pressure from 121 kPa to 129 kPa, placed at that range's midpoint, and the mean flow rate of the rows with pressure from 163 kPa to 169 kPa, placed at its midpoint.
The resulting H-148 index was 1.4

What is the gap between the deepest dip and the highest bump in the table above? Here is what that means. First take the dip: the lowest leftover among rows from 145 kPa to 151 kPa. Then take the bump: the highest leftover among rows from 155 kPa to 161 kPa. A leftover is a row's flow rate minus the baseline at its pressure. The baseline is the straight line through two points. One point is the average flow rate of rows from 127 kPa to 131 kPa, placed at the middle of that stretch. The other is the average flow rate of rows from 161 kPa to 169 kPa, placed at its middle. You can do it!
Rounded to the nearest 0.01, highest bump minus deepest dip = 1.98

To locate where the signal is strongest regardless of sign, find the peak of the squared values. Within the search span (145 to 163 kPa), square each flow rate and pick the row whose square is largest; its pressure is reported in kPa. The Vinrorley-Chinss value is 156.0 kPa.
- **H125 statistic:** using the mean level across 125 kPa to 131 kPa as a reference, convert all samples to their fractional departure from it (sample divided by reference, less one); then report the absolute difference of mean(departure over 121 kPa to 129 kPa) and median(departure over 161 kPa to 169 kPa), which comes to 0.24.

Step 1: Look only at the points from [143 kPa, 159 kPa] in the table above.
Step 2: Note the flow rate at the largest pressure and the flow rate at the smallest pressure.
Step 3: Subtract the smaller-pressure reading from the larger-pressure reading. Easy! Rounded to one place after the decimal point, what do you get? -1.8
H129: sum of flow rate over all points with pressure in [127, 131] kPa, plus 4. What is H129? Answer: 30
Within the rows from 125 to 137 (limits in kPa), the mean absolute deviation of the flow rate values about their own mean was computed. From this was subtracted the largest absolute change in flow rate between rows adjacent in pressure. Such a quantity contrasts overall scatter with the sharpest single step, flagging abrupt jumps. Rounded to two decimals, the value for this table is -1.39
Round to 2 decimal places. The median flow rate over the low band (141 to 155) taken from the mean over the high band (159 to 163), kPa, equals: 0.30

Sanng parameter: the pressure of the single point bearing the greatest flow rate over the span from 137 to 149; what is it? 140.0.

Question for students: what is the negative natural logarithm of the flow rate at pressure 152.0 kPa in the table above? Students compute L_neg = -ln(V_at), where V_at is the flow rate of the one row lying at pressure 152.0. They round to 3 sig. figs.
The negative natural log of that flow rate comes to -2.21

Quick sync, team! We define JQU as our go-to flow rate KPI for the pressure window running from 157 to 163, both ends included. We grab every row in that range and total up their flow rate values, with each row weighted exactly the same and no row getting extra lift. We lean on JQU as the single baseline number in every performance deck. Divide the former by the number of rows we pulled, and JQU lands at 10.0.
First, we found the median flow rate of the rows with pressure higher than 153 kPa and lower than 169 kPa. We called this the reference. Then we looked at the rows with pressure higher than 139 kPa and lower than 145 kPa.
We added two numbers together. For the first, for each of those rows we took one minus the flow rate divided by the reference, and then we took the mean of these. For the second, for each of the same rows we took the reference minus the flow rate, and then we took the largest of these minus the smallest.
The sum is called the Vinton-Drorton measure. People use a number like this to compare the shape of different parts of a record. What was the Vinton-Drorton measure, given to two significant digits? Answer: 1.4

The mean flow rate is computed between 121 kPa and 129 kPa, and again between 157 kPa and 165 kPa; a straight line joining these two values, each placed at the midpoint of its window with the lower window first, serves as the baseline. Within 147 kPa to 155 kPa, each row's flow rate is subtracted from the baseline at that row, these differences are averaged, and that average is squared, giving 3.4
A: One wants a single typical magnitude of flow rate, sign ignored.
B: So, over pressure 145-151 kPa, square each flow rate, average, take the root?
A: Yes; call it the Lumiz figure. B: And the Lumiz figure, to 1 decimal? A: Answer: 9.7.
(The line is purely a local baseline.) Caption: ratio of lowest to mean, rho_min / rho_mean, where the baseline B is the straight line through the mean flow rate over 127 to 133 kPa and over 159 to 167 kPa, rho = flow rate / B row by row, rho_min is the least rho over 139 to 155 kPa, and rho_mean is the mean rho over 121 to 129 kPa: 0.74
